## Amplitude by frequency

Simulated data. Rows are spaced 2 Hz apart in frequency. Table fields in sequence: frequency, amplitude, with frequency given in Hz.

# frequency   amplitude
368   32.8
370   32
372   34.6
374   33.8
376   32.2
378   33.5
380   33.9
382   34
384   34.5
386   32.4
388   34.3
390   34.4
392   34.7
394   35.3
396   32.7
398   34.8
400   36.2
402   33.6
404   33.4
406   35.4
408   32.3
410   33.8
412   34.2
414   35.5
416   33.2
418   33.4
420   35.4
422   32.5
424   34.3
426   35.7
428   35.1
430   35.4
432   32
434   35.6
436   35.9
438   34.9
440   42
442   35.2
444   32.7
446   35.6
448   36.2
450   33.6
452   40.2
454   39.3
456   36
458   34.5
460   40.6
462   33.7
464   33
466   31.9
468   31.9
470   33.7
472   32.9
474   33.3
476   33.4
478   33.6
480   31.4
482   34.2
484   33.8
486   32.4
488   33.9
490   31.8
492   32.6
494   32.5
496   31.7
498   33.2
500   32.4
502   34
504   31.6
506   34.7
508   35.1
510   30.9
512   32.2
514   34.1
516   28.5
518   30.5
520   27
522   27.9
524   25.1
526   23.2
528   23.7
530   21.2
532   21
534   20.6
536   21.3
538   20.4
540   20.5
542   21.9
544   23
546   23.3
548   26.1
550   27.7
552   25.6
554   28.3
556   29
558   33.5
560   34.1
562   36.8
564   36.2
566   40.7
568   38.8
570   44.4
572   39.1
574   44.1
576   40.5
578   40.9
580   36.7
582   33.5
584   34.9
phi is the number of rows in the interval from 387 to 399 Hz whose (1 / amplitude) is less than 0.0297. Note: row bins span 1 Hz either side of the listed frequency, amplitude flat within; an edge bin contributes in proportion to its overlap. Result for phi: 5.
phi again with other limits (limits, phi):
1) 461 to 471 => 2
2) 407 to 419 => 3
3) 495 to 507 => 2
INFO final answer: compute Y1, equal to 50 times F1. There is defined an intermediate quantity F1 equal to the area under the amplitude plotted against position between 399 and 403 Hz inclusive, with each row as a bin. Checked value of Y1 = 6980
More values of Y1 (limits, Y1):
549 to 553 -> 5330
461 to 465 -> 6670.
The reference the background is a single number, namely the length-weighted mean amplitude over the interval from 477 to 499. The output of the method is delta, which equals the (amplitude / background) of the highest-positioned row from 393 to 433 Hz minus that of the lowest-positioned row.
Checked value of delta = -0.10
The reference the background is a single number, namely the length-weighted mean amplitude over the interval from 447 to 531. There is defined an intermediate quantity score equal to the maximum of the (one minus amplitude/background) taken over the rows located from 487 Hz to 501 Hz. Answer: 0.02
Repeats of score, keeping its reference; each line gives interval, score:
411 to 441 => 0.01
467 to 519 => 0.12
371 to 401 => 0.00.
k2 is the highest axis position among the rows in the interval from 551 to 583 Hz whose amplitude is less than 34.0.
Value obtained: 582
